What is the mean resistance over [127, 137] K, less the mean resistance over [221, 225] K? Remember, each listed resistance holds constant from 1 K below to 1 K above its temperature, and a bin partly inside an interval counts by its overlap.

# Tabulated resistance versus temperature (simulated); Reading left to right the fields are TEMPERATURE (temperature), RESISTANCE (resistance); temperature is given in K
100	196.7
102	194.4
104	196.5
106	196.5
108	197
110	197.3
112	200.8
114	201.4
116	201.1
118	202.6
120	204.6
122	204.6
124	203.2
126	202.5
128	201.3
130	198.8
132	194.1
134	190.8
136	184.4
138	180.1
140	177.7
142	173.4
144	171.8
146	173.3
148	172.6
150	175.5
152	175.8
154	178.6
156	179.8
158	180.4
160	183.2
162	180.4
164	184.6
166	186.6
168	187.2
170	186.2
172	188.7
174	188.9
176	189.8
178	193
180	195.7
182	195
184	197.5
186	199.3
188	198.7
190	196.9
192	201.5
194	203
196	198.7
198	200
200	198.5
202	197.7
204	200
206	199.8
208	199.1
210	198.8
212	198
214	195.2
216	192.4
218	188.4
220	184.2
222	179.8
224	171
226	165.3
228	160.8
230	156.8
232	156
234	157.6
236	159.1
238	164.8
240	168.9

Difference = 18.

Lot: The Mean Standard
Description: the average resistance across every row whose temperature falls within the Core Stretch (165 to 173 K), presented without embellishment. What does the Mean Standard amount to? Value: 187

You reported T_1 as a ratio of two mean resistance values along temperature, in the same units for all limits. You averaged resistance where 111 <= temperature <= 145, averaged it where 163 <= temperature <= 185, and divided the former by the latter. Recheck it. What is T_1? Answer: 1.018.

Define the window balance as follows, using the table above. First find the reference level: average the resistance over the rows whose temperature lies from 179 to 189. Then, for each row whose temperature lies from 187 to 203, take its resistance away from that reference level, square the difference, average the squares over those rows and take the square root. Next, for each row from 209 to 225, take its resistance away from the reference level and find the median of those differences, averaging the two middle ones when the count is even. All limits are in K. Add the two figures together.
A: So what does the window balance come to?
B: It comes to 10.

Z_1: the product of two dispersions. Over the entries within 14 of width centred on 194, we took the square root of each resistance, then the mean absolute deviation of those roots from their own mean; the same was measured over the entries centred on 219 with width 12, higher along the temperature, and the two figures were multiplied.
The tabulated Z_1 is 0.014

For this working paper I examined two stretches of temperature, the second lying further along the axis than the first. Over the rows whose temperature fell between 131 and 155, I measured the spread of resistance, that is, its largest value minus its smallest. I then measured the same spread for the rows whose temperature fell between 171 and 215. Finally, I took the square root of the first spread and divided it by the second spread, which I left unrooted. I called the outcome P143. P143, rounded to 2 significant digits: 0.33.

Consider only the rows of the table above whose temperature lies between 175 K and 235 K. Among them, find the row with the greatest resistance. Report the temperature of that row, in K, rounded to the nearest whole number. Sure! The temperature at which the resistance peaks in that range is 194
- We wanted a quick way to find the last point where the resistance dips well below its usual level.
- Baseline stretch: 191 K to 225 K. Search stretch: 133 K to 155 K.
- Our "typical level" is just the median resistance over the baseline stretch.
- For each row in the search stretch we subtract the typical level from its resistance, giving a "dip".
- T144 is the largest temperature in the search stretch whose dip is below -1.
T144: 154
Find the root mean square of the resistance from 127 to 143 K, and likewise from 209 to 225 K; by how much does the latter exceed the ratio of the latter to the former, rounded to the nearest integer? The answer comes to 188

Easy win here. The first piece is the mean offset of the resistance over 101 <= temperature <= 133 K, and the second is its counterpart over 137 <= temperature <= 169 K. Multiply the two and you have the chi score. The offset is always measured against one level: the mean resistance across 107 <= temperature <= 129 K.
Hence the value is 38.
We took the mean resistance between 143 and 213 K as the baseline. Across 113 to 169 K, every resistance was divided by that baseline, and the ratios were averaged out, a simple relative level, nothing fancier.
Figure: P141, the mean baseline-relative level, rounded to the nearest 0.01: 0.99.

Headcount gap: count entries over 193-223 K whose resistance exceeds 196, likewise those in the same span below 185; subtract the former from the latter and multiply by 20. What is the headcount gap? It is -160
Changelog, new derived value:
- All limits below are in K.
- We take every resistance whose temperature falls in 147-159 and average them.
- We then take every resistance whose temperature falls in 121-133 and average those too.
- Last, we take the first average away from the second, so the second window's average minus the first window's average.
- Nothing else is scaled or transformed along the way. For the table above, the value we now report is 24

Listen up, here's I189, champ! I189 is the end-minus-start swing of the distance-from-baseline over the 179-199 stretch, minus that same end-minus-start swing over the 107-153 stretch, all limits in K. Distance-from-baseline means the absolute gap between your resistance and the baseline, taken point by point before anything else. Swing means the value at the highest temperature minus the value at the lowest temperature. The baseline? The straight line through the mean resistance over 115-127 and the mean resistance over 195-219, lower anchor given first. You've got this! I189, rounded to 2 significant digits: -19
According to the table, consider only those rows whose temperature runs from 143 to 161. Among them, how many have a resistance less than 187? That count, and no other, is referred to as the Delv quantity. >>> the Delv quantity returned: 9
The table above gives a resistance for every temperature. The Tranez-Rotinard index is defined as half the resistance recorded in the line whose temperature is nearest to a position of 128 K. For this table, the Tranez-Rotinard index 101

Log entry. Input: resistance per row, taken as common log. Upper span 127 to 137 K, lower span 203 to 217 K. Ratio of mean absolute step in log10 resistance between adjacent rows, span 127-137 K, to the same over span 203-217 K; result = 3.40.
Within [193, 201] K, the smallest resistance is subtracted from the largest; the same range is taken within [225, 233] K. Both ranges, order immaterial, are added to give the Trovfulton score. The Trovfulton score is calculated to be 13.8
